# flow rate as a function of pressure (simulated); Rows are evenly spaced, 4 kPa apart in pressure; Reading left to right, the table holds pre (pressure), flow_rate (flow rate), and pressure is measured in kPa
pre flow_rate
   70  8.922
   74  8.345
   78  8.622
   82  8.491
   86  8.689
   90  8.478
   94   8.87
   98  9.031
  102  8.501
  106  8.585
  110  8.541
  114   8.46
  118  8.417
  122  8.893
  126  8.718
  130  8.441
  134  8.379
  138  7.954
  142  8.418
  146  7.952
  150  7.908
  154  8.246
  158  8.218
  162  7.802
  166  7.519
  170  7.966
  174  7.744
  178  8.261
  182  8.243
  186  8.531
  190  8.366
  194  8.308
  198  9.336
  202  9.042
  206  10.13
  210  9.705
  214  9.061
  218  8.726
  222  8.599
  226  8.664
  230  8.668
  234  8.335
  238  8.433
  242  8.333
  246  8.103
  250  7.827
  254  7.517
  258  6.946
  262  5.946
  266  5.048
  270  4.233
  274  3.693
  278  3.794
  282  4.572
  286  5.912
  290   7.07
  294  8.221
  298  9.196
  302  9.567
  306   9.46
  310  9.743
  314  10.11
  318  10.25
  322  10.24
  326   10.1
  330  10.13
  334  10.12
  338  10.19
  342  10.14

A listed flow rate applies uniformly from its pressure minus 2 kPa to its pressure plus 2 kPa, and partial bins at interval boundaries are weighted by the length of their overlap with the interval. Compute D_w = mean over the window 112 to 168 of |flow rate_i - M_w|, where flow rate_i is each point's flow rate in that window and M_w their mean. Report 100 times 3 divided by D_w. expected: 1014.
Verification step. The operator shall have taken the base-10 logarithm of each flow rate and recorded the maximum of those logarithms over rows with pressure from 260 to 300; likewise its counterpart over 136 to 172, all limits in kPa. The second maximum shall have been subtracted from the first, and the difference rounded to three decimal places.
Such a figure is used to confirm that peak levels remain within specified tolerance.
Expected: 0.038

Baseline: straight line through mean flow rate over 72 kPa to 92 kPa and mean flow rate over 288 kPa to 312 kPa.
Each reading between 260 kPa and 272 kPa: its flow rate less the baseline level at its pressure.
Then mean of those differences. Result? -3.7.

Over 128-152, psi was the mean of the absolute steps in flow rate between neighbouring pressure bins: 0.29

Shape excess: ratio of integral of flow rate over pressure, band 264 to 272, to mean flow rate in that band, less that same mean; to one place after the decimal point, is 3.4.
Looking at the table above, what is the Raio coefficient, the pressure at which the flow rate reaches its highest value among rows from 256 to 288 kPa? 258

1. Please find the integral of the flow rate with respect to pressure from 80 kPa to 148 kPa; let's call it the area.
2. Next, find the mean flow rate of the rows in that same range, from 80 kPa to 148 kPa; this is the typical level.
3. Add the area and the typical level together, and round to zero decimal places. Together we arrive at 588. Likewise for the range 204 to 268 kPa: 528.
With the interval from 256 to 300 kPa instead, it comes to 264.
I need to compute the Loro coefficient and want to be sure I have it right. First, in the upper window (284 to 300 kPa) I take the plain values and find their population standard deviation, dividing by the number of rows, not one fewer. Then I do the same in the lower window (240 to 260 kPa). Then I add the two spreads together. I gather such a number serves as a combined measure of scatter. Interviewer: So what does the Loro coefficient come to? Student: 1.7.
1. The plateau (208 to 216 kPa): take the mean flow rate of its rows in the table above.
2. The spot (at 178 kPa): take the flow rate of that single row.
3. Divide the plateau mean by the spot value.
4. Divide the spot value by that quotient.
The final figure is 7.3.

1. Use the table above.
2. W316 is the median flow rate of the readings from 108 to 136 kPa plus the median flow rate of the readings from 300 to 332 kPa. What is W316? 18.6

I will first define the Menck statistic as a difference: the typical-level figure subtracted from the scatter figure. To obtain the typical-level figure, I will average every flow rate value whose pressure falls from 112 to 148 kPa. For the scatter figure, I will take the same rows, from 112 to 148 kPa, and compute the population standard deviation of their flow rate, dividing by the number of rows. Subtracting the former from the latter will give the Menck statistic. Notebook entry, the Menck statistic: -8.1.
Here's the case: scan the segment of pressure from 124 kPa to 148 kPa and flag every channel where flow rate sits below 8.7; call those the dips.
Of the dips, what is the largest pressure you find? 146 kPa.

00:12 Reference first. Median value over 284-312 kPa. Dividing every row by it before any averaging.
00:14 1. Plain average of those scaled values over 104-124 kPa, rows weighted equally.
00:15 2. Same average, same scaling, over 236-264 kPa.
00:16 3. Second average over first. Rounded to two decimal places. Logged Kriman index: 0.88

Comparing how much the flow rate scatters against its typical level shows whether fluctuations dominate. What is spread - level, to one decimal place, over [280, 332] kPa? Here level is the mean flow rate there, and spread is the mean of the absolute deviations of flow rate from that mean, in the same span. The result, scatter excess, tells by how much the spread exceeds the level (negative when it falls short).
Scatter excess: -7.4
